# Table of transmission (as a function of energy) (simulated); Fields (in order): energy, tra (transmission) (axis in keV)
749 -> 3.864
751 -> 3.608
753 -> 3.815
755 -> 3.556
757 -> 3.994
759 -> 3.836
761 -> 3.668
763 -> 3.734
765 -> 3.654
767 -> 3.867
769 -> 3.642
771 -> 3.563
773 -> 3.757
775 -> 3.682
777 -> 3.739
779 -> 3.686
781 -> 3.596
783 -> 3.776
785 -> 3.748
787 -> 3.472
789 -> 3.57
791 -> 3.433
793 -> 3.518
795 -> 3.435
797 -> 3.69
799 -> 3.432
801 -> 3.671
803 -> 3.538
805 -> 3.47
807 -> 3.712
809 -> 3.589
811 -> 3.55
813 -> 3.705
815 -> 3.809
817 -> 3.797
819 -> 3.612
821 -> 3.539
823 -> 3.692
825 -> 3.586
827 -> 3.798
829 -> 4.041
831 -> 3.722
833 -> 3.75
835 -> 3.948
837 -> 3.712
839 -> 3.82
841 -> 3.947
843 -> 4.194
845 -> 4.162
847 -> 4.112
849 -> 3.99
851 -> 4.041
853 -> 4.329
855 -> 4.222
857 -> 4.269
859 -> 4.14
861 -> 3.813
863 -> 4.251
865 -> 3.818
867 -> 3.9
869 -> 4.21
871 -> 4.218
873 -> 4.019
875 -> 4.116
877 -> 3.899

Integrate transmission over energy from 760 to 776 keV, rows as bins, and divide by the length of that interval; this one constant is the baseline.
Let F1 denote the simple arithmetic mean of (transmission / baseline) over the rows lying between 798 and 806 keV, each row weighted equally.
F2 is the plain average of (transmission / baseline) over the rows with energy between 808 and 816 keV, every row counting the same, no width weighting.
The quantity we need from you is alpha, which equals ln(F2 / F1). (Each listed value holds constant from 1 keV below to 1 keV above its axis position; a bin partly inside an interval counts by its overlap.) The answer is 0.038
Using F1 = 0.95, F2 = 0.99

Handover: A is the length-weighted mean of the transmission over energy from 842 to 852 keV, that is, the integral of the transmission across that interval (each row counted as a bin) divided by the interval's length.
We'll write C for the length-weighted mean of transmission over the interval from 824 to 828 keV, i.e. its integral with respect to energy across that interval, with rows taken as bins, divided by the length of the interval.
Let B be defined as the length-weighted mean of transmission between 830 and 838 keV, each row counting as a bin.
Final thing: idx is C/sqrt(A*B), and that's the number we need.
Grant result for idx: 0.94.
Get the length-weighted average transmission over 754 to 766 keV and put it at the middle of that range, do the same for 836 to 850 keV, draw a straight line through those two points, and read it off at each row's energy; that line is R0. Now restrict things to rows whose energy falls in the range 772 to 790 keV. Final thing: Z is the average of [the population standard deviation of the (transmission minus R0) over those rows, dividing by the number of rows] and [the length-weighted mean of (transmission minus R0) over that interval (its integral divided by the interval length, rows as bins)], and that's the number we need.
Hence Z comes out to -0.01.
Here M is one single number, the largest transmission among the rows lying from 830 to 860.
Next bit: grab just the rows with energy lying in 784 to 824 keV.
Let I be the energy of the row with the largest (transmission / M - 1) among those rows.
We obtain 815 keV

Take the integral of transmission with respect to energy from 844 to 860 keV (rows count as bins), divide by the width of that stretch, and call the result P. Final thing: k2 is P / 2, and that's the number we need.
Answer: 2.08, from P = 4.2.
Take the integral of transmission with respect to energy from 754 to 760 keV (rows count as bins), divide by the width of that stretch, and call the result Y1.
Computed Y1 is 3.80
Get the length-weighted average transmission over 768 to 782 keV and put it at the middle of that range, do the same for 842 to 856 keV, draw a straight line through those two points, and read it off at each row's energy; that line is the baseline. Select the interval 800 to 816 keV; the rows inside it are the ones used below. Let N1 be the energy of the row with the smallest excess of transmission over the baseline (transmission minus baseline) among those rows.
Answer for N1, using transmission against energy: 805 keV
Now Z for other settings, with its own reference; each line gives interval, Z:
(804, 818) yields -0.06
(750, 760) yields 0.10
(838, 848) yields 0.10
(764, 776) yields 0.01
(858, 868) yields 0.06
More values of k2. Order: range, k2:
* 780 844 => 1.84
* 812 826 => 1.84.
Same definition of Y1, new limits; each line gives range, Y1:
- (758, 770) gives 3.73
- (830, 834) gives 3.74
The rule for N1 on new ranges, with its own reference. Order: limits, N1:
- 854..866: 865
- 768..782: 781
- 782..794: 791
